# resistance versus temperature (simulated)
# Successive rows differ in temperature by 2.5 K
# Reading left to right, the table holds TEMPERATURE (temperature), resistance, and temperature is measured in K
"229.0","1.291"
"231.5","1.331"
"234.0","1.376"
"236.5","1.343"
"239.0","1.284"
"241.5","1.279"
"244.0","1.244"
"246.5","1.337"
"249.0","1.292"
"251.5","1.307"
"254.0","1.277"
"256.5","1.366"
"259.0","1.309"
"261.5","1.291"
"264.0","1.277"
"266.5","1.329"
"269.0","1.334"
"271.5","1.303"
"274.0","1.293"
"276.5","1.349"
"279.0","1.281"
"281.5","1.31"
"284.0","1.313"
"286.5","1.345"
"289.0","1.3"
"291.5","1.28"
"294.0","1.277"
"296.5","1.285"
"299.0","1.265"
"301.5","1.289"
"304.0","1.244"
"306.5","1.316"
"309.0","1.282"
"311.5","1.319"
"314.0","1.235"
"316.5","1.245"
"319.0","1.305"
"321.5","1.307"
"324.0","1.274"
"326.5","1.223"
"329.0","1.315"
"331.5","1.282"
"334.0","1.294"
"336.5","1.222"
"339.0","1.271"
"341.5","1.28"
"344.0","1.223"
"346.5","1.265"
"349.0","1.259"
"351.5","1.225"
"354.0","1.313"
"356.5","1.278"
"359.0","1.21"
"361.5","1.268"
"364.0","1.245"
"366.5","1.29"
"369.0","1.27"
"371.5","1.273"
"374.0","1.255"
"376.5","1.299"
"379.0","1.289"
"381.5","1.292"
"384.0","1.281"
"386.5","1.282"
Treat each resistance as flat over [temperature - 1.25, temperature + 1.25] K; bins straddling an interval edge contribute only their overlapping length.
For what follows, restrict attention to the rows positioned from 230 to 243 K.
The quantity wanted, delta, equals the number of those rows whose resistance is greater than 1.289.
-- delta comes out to 3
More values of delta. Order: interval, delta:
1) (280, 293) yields 4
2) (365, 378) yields 2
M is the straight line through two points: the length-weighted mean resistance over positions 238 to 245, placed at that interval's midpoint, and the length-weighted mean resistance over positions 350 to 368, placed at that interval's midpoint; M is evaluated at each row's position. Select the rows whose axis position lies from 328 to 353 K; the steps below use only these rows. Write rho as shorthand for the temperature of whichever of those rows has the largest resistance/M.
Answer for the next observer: 329.0 K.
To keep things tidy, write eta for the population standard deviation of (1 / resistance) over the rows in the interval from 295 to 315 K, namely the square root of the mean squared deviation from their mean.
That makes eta 0.0174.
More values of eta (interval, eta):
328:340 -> 0.0194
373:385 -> 0.0094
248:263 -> 0.0163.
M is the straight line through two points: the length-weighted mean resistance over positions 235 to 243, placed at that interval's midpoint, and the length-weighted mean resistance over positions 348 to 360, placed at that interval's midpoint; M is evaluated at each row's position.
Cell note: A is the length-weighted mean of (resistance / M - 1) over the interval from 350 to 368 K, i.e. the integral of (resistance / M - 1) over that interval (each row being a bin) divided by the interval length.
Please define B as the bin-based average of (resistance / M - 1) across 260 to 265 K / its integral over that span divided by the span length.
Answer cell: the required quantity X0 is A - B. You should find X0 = 0.010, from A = 0.004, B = -0.006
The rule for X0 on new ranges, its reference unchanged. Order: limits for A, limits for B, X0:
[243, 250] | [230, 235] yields -0.039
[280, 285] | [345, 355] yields 0.016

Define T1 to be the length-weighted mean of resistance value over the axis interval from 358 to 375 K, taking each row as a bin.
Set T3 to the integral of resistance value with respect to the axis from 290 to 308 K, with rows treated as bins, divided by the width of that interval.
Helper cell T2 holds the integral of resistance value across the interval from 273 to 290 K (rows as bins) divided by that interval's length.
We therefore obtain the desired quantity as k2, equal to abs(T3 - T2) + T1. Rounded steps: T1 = 1.26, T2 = 1.31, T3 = 1.28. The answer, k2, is 1.29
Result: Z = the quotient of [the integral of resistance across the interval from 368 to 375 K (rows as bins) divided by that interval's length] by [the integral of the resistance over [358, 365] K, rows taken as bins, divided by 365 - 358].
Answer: 1.02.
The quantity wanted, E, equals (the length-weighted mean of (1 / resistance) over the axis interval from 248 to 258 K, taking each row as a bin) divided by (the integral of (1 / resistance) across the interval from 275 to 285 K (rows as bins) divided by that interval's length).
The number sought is 1.00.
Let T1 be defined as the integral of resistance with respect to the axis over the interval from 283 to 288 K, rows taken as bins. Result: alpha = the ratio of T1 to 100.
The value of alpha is 0.066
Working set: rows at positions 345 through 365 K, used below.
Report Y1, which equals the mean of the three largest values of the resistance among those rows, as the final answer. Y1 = 1.29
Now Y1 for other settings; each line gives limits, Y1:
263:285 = 1.34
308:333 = 1.31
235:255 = 1.33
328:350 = 1.30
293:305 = 1.28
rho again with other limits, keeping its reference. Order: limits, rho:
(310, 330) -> 311.5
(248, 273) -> 256.5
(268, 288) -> 276.5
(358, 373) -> 366.5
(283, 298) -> 286.5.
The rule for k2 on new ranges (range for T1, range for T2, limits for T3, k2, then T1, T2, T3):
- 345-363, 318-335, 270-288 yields 1.29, 1.26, 1.29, 1.31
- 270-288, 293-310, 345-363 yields 1.33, 1.31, 1.28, 1.26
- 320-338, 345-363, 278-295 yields 1.32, 1.27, 1.26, 1.30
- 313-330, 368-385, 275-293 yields 1.30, 1.27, 1.28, 1.31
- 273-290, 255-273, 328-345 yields 1.36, 1.31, 1.31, 1.27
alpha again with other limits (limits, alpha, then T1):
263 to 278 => 0.197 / 20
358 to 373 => 0.189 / 19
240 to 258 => 0.234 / 23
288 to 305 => 0.217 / 22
